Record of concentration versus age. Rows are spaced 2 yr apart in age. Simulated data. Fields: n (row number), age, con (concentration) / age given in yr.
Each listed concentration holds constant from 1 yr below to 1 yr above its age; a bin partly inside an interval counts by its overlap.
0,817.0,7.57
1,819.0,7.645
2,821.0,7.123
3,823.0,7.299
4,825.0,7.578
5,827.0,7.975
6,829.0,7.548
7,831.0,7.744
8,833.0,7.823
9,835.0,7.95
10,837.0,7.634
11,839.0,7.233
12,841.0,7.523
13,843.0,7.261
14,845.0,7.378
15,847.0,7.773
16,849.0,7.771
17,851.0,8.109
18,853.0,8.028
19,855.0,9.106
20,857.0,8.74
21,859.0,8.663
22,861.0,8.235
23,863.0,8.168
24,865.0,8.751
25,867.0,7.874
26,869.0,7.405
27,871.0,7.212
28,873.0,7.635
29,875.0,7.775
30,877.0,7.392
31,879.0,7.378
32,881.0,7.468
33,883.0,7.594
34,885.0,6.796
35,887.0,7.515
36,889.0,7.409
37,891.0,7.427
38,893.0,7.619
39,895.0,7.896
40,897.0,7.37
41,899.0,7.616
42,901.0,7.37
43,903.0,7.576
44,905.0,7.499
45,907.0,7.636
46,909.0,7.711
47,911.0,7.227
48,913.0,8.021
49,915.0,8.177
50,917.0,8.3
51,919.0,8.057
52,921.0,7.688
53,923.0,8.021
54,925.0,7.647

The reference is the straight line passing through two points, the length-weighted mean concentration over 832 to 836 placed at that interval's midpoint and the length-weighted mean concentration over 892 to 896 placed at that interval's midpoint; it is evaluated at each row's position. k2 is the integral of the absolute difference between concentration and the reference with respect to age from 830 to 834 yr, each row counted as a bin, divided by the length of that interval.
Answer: 0.11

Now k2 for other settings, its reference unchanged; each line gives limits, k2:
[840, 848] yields 0.38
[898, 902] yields 0.25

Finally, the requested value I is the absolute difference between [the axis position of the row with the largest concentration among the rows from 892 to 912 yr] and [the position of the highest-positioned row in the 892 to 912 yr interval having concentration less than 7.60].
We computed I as 16 yr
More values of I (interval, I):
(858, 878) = 12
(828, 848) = 10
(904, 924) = 6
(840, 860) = 10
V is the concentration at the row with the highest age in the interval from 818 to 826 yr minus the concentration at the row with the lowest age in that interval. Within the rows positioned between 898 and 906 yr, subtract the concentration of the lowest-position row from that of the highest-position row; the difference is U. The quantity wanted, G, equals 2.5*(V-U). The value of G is 0.1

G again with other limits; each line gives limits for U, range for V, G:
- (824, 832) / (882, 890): -0.9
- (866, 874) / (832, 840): -0.9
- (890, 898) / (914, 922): -1.1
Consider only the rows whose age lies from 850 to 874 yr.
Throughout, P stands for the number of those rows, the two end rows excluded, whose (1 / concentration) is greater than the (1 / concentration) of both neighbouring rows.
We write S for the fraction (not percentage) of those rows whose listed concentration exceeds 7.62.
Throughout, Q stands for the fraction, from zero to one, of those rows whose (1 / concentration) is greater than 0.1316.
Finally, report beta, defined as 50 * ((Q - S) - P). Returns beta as -183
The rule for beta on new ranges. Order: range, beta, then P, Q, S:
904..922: -78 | 1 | 0.2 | 0.78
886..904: -122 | 3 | 0.7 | 0.11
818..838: -110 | 2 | 0.4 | 0.60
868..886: -72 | 2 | 0.8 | 0.22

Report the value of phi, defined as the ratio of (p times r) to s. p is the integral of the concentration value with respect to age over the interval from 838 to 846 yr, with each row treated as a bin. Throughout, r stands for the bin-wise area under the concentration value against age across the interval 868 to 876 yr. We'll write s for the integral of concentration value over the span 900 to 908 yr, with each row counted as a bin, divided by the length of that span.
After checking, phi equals 469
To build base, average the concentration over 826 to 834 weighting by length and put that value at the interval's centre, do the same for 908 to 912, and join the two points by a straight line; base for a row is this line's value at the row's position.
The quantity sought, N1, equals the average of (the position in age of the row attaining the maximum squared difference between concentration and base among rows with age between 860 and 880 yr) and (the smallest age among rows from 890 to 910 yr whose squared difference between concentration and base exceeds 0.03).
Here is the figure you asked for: 880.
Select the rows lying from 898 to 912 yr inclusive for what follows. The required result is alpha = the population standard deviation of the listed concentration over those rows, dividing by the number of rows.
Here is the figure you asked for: 0.16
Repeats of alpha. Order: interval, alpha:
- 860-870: 0.44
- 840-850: 0.21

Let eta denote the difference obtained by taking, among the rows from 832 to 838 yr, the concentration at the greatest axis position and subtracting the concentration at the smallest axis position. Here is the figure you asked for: -0.2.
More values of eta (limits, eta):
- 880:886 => -0.7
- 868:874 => 0.2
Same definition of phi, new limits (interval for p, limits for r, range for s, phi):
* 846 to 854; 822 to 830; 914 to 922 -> 478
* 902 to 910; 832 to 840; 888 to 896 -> 491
